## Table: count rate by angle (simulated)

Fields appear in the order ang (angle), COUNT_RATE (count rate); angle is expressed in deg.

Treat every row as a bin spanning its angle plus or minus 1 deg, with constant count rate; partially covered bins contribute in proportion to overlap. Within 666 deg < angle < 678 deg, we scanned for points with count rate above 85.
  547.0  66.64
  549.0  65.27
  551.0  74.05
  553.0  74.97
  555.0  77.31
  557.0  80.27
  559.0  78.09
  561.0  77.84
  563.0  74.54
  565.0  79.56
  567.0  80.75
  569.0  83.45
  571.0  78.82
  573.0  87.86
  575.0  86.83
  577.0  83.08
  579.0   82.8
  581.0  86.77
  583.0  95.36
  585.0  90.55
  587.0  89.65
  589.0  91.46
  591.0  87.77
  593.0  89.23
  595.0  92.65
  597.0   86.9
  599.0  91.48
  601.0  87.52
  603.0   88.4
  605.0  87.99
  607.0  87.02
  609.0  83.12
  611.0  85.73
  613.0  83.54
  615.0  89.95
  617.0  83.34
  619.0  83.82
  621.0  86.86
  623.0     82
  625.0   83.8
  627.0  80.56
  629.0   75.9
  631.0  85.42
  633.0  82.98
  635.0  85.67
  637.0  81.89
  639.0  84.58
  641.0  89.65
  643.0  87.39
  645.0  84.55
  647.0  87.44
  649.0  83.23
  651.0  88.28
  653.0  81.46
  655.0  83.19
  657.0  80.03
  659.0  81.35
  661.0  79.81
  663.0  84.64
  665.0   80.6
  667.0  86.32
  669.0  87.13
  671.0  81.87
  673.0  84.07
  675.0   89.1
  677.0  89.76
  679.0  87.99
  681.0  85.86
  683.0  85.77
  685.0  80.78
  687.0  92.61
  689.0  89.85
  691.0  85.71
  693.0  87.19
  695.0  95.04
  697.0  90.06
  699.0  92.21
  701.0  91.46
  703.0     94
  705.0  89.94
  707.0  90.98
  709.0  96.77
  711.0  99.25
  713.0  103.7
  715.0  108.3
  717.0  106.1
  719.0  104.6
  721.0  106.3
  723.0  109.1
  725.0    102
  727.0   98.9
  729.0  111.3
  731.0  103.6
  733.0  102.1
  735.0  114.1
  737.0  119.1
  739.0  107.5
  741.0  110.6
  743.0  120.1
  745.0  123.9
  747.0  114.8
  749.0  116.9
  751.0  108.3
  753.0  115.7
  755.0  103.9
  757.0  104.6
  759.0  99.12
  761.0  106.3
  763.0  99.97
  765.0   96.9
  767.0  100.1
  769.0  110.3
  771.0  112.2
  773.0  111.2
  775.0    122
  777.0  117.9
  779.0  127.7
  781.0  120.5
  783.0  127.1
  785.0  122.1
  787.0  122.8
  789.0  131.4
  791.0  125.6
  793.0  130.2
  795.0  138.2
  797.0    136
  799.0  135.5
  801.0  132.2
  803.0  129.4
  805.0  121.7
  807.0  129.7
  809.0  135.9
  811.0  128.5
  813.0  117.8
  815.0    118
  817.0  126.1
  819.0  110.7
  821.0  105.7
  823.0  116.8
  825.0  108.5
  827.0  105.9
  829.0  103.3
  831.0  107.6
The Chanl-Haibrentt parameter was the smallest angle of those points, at 667.0 deg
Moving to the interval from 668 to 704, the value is 669.0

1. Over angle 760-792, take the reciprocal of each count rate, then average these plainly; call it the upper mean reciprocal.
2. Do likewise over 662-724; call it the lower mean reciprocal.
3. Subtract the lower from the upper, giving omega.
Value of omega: -0.0022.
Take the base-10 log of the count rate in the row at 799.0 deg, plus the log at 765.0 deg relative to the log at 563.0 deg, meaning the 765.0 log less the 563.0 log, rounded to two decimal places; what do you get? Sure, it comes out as 2.25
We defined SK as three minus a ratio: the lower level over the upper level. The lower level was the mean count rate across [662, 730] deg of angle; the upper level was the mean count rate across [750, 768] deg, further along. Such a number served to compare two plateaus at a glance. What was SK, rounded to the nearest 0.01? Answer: 2.10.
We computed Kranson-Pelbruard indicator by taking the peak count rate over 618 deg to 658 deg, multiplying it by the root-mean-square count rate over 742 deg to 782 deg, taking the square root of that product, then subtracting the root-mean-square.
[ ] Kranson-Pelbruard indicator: -12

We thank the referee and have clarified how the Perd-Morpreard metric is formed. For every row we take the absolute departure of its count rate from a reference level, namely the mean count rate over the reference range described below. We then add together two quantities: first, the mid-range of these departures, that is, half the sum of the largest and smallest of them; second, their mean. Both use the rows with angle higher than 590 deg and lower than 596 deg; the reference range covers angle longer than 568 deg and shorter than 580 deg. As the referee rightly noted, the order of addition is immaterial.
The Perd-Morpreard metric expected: 12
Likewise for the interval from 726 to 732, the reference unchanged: 42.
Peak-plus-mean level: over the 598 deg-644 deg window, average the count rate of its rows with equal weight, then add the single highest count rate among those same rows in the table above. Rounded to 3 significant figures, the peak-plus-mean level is 177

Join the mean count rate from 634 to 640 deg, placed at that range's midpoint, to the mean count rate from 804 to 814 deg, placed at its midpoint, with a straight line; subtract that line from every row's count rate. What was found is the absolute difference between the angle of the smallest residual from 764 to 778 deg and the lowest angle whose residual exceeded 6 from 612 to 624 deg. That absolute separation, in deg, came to 150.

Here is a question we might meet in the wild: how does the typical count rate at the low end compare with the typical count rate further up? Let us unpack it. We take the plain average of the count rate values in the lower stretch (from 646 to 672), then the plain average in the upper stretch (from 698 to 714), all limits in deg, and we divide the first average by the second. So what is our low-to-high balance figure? 0.881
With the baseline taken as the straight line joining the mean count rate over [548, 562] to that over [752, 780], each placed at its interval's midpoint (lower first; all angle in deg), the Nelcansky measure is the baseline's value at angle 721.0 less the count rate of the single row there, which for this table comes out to -4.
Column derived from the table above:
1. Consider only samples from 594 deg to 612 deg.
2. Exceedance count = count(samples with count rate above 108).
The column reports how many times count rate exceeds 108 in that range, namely 0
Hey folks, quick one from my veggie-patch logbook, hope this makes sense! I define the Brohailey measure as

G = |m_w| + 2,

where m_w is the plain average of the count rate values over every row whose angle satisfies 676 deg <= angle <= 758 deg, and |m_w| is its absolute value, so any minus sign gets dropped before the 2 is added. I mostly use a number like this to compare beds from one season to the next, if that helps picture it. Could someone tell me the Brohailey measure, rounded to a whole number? 103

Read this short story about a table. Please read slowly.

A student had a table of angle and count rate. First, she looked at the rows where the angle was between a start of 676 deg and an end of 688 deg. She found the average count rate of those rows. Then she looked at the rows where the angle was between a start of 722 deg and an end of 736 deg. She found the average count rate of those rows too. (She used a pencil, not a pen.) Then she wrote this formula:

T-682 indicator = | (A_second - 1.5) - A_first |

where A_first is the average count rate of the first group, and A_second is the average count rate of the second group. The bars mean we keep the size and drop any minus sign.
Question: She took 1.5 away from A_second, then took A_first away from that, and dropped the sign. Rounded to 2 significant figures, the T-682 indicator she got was 17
